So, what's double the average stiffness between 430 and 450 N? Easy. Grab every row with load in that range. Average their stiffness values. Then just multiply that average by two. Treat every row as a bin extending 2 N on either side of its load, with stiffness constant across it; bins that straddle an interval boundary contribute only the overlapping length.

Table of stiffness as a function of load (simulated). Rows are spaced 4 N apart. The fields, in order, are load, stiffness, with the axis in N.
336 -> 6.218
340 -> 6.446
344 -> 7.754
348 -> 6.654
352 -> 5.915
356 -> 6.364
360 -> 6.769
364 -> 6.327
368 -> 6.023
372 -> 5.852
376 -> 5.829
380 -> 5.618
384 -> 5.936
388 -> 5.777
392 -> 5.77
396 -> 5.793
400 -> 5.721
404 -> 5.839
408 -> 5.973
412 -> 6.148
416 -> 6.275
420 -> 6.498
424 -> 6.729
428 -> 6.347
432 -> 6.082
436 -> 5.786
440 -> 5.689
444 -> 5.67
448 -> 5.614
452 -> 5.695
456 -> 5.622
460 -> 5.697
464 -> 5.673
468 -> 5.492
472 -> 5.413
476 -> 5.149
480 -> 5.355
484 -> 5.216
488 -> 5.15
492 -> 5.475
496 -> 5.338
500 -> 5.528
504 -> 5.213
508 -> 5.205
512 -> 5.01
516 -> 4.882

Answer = 11.5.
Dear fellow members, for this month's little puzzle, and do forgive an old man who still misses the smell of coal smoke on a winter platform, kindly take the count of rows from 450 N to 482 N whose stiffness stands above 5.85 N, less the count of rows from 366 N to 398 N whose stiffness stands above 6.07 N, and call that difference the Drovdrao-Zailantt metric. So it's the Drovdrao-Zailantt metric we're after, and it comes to 0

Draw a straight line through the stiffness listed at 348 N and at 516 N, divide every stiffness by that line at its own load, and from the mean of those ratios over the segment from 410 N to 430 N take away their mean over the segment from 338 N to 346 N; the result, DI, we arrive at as 0.029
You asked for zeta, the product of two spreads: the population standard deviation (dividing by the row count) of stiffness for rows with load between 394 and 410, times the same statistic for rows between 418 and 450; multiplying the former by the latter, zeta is 0.037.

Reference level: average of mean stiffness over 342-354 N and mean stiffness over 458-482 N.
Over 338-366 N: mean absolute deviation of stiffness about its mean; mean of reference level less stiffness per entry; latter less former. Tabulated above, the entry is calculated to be -0.88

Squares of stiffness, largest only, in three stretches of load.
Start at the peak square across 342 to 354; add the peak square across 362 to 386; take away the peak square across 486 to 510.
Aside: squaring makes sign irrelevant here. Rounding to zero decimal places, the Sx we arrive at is 70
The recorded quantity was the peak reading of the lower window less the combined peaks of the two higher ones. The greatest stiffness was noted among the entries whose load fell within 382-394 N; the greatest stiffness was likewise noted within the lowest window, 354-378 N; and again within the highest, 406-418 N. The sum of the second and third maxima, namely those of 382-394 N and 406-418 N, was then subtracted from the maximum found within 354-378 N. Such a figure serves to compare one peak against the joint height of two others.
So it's -5.4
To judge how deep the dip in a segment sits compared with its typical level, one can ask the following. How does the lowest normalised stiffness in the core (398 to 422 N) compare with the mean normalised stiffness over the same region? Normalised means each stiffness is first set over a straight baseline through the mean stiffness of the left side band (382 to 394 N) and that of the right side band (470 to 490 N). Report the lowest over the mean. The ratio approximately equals 0.93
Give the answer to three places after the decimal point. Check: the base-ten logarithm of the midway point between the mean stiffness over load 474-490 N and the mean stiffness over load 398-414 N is 0.746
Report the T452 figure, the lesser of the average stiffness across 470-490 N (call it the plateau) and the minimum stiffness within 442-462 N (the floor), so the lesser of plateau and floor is 5.26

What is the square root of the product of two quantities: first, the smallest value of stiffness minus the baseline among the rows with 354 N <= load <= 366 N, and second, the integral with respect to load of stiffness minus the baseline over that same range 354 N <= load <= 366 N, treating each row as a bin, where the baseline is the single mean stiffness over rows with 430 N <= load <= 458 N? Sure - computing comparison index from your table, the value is 2.3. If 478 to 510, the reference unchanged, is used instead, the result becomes 2.8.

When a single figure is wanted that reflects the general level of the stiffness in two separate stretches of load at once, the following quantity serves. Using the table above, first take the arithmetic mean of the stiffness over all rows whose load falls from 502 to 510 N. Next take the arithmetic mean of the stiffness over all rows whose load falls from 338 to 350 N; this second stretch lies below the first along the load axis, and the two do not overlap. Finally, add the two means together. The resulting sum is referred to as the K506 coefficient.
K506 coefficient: 12.2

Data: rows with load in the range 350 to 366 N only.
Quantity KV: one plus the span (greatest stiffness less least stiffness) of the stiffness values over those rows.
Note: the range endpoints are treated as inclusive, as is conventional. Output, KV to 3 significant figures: 1.85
